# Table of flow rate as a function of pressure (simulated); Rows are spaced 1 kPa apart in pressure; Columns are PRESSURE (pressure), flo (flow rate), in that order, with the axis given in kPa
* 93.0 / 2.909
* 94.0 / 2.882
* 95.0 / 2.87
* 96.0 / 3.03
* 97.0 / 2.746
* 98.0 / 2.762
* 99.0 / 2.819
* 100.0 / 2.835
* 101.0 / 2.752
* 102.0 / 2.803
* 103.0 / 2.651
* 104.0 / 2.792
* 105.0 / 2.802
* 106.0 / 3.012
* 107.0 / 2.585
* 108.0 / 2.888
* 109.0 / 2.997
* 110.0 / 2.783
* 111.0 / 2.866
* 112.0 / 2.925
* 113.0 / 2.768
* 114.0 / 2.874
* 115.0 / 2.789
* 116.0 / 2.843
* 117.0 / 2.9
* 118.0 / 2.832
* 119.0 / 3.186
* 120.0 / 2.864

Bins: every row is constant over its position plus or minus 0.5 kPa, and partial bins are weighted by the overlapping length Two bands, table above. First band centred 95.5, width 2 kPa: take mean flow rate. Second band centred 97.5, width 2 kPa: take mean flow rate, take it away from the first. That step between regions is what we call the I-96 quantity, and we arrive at 0.20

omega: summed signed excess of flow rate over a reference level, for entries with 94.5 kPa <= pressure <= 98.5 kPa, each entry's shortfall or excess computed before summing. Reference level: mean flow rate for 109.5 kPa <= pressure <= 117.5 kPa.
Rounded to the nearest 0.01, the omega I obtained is 0.03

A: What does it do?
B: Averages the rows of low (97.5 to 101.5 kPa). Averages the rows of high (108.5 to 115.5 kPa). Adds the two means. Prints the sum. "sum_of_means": 5.65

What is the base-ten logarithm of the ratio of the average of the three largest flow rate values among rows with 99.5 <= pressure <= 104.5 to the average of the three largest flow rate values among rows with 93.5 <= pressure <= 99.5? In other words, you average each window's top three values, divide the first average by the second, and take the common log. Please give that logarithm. -0.018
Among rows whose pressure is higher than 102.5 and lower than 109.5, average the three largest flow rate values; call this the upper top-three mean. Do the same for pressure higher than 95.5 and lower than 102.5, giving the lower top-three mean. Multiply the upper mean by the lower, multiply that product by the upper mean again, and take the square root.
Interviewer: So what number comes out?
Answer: 5.05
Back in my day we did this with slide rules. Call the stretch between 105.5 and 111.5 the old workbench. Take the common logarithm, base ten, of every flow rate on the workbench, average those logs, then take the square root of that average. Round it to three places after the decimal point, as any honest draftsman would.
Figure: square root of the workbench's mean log 0.675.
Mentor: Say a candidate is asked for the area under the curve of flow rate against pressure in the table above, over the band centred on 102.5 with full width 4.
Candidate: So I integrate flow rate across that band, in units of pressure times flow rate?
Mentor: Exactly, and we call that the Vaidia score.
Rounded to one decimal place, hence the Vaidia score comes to 11.0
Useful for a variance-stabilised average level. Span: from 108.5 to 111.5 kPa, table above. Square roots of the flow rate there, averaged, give 1.70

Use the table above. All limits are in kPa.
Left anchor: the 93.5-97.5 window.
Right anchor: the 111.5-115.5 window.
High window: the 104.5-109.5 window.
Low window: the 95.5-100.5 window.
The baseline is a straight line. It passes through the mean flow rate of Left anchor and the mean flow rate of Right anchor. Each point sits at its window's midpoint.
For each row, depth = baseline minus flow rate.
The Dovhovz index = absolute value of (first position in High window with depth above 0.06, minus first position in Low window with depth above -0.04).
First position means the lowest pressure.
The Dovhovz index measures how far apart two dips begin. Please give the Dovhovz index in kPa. 10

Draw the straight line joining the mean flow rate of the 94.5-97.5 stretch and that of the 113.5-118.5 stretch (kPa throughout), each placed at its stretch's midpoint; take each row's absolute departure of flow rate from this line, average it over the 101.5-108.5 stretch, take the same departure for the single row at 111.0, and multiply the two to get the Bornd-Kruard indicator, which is 0.001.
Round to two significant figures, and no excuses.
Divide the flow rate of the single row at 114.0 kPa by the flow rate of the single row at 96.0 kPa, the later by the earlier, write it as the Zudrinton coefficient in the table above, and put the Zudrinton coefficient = 0.95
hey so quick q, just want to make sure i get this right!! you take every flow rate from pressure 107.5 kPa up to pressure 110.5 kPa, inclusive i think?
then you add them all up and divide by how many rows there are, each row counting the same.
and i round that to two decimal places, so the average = 2.89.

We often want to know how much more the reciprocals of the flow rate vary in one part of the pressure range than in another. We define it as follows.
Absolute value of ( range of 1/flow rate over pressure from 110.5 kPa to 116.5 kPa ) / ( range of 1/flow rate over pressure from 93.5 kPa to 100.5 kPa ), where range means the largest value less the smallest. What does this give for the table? 0.57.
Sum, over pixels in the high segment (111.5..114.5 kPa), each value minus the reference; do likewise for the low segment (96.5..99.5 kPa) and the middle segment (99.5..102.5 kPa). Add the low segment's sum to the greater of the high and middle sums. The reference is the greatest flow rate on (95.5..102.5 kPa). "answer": -1.29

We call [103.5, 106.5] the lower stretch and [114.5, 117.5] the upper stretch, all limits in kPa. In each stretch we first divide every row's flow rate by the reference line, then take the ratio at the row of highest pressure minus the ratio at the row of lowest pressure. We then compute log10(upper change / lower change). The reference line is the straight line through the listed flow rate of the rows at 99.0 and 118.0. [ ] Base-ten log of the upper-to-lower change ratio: -0.3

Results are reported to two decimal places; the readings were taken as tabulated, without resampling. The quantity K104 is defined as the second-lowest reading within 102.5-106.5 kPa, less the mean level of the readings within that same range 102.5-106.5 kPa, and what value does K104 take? -0.02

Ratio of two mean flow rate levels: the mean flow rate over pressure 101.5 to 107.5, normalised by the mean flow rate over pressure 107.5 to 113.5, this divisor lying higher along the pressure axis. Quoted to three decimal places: 0.966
